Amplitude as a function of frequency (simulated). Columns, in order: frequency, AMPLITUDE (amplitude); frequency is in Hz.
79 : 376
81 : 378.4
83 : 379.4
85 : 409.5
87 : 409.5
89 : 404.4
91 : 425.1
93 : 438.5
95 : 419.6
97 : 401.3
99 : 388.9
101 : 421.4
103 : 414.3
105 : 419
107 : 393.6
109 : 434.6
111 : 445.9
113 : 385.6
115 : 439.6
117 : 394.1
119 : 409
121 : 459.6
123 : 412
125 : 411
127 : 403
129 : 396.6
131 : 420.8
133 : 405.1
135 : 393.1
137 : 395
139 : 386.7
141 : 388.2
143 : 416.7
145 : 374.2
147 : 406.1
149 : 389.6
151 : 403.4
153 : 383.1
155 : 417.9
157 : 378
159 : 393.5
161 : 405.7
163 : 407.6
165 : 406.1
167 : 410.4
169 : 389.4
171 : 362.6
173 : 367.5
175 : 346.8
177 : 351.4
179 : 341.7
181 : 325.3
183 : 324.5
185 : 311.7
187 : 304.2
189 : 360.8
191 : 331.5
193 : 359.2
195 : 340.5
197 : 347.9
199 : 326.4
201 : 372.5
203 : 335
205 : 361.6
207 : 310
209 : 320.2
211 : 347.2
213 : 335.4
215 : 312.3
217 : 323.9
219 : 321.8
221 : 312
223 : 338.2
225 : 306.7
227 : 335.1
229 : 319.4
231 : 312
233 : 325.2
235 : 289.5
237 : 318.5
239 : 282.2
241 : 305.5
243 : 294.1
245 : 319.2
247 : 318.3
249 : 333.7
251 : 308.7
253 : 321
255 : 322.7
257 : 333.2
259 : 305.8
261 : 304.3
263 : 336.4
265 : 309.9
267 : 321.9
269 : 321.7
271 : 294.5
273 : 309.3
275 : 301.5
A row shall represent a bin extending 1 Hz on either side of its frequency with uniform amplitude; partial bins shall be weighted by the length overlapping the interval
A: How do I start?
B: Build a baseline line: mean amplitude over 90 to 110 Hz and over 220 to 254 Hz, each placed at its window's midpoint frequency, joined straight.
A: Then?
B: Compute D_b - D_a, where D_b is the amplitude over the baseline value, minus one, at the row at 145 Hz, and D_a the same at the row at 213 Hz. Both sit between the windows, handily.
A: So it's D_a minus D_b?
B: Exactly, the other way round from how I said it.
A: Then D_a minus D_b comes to 0.032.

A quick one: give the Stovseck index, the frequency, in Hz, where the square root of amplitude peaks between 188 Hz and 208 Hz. 201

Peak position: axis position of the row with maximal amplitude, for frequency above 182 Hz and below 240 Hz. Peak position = 201 Hz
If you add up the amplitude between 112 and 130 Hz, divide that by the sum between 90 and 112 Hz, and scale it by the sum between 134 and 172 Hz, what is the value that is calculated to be 6053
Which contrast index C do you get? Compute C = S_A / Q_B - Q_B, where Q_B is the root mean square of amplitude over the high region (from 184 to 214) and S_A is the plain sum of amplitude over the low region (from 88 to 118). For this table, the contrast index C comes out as -320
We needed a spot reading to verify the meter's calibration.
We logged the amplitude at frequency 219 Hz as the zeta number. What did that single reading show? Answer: 321.8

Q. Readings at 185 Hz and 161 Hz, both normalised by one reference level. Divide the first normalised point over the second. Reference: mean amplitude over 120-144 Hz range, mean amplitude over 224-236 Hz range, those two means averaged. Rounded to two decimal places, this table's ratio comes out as 0.77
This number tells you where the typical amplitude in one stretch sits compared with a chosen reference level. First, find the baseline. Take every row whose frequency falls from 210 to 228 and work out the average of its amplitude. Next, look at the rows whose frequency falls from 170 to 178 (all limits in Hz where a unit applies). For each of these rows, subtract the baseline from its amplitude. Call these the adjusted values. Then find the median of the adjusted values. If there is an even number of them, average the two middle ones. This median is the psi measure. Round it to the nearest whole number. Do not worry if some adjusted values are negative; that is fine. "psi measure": 31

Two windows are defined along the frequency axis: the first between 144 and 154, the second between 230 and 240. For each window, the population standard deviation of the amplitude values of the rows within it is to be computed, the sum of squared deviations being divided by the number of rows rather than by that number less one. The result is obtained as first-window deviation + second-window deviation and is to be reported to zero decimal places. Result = 29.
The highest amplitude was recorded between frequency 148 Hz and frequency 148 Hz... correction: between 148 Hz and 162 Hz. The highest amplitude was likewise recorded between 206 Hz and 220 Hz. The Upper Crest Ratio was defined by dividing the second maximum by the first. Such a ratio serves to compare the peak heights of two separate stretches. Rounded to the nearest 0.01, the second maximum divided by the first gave 0.83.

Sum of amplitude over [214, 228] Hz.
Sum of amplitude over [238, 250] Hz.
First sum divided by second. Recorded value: 1.2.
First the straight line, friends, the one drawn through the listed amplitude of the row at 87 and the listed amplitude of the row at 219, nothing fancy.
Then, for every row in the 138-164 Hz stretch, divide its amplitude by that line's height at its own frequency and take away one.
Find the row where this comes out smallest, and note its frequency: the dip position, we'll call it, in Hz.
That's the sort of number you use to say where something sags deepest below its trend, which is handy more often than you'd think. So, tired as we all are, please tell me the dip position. 145 Hz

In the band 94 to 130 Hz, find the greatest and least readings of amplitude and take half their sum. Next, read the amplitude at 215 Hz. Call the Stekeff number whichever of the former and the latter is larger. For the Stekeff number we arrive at 423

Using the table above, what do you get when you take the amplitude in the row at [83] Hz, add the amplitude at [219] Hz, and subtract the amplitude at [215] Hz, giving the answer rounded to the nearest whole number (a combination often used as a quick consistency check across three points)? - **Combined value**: 389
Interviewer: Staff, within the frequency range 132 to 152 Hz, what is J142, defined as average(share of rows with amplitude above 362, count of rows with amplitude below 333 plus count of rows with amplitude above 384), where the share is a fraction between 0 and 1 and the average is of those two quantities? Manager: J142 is 5.0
